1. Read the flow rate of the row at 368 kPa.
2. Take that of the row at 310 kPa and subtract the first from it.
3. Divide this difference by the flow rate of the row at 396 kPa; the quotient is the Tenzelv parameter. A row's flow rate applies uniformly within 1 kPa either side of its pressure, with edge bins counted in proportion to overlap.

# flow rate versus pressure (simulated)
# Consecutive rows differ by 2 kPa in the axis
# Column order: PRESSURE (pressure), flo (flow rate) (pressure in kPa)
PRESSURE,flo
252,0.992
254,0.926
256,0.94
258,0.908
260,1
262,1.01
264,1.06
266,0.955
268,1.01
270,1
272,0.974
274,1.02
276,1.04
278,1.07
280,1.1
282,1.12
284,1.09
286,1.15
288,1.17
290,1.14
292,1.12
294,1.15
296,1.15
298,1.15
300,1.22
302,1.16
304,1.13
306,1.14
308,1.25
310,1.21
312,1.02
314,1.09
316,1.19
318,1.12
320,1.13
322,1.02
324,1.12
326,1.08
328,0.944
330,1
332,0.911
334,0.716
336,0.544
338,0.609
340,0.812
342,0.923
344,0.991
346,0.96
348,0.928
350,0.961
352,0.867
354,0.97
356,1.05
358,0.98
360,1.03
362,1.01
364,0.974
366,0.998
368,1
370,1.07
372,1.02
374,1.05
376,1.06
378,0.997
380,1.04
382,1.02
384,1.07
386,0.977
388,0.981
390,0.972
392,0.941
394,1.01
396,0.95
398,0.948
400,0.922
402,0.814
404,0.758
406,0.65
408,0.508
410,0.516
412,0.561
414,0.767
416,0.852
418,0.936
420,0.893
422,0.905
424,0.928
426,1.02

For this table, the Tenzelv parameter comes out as 0.22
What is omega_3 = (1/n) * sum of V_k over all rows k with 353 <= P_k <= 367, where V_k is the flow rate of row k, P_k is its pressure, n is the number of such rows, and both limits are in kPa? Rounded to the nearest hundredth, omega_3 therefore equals 1.00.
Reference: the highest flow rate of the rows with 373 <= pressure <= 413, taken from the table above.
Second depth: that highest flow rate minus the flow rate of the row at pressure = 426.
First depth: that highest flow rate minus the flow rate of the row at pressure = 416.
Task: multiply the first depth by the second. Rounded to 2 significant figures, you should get 0.011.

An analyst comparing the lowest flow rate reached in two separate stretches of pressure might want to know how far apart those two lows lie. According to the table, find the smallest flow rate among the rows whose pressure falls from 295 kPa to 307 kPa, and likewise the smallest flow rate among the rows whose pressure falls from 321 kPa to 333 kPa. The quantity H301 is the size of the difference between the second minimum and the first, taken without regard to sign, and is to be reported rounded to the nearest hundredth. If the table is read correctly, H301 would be 0.22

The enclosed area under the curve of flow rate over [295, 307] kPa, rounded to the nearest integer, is 14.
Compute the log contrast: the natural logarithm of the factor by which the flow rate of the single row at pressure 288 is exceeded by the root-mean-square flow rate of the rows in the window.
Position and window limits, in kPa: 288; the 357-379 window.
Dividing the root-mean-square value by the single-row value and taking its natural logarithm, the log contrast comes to -0.14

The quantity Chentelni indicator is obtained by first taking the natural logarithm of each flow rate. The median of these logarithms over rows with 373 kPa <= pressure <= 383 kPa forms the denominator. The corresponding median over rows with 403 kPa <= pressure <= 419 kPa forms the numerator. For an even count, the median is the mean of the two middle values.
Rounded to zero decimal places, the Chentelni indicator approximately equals -9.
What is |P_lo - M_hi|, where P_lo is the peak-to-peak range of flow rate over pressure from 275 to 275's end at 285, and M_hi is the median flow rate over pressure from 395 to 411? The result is 0.7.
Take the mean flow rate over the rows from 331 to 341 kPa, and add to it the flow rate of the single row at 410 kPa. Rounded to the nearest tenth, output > 1.2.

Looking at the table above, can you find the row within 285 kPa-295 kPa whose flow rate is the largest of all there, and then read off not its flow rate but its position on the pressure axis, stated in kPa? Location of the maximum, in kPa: 288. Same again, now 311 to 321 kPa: 316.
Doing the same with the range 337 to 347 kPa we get 344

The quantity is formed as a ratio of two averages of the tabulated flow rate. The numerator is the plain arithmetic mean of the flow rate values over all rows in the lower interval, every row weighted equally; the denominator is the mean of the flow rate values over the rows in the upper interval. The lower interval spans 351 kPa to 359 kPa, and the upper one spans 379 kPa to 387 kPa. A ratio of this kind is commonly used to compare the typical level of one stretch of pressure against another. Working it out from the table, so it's 0.94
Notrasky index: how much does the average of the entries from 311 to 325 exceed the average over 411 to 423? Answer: 0.28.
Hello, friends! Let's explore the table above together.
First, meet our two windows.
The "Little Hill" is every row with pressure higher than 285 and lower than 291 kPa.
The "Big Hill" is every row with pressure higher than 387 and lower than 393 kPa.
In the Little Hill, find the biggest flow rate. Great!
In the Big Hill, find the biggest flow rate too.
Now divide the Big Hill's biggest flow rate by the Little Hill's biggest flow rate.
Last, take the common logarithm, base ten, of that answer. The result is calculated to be -0.08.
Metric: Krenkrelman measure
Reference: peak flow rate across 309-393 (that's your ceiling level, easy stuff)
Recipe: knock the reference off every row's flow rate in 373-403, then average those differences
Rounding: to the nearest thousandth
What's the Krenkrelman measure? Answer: -0.227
